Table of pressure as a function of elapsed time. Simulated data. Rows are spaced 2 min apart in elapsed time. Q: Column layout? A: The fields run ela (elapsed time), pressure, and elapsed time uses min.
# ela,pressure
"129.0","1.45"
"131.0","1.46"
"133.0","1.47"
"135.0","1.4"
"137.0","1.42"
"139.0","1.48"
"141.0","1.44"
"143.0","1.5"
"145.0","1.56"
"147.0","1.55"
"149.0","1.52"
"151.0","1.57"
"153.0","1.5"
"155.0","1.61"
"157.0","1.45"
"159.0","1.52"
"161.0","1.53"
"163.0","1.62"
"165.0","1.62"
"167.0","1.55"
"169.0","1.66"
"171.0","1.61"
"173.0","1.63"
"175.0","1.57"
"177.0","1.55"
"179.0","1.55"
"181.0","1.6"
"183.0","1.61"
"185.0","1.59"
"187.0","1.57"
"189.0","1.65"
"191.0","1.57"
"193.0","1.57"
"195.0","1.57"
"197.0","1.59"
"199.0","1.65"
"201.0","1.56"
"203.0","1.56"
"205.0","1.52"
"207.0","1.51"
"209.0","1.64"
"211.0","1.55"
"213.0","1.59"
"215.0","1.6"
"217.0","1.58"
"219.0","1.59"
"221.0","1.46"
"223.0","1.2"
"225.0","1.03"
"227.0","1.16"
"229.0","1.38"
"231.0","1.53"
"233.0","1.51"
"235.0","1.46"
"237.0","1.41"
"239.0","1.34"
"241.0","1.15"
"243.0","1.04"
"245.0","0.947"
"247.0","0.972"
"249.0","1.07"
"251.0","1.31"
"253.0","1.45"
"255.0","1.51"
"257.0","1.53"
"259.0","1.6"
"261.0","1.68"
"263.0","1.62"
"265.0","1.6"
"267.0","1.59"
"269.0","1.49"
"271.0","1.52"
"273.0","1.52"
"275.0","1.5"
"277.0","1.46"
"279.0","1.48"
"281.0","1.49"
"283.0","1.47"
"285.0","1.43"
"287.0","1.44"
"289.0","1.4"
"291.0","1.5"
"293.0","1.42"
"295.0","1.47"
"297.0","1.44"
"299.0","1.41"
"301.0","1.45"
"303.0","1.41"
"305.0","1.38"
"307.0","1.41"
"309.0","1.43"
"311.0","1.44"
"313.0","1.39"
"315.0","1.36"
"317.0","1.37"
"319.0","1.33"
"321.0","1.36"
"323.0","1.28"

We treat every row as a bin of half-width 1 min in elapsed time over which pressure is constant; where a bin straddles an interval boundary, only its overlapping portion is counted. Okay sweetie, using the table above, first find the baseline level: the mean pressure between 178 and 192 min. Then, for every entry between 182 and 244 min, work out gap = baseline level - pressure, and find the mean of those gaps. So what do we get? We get 0.12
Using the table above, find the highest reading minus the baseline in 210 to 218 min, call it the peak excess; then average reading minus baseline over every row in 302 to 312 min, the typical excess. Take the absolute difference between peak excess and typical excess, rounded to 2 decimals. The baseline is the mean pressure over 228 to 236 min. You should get 0.19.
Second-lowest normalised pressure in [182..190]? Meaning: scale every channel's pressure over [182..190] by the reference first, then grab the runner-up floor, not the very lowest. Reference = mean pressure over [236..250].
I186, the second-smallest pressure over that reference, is 1.40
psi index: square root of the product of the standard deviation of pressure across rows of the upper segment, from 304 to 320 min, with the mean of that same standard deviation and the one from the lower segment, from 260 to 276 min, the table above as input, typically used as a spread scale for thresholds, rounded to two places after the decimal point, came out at 0.04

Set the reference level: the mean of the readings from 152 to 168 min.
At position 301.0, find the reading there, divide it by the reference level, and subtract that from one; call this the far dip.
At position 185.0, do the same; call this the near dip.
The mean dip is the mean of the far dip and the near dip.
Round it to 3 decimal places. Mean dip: 0.019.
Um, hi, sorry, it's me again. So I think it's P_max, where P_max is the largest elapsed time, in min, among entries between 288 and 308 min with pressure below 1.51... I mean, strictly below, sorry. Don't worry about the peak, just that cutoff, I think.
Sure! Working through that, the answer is 307.0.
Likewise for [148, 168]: 157.0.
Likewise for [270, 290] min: 289.0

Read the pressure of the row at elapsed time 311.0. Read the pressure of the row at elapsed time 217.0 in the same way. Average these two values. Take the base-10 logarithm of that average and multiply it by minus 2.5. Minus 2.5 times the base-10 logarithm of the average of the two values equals -0.45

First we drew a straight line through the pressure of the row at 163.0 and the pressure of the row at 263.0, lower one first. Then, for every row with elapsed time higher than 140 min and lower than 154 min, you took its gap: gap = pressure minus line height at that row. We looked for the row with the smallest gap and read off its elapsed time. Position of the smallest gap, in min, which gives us 141.0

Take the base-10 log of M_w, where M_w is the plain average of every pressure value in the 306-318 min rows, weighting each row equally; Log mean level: 0.146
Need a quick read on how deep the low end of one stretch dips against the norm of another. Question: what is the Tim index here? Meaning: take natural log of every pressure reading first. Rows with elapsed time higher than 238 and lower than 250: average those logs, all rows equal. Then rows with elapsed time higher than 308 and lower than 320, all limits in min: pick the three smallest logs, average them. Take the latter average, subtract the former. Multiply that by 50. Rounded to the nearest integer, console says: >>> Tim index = 11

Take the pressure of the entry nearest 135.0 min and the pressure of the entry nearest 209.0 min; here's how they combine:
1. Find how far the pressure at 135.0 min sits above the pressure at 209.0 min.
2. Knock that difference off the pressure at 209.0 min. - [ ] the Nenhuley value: 1.9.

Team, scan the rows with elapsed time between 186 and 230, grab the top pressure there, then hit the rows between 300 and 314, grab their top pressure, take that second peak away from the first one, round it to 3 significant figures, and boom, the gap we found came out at 0.200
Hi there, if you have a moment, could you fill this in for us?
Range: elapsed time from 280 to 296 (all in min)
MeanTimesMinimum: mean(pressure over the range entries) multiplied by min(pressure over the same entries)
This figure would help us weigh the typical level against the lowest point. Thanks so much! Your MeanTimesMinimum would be 2.0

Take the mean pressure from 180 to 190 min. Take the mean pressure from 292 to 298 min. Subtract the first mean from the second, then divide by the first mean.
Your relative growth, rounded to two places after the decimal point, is -0.10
